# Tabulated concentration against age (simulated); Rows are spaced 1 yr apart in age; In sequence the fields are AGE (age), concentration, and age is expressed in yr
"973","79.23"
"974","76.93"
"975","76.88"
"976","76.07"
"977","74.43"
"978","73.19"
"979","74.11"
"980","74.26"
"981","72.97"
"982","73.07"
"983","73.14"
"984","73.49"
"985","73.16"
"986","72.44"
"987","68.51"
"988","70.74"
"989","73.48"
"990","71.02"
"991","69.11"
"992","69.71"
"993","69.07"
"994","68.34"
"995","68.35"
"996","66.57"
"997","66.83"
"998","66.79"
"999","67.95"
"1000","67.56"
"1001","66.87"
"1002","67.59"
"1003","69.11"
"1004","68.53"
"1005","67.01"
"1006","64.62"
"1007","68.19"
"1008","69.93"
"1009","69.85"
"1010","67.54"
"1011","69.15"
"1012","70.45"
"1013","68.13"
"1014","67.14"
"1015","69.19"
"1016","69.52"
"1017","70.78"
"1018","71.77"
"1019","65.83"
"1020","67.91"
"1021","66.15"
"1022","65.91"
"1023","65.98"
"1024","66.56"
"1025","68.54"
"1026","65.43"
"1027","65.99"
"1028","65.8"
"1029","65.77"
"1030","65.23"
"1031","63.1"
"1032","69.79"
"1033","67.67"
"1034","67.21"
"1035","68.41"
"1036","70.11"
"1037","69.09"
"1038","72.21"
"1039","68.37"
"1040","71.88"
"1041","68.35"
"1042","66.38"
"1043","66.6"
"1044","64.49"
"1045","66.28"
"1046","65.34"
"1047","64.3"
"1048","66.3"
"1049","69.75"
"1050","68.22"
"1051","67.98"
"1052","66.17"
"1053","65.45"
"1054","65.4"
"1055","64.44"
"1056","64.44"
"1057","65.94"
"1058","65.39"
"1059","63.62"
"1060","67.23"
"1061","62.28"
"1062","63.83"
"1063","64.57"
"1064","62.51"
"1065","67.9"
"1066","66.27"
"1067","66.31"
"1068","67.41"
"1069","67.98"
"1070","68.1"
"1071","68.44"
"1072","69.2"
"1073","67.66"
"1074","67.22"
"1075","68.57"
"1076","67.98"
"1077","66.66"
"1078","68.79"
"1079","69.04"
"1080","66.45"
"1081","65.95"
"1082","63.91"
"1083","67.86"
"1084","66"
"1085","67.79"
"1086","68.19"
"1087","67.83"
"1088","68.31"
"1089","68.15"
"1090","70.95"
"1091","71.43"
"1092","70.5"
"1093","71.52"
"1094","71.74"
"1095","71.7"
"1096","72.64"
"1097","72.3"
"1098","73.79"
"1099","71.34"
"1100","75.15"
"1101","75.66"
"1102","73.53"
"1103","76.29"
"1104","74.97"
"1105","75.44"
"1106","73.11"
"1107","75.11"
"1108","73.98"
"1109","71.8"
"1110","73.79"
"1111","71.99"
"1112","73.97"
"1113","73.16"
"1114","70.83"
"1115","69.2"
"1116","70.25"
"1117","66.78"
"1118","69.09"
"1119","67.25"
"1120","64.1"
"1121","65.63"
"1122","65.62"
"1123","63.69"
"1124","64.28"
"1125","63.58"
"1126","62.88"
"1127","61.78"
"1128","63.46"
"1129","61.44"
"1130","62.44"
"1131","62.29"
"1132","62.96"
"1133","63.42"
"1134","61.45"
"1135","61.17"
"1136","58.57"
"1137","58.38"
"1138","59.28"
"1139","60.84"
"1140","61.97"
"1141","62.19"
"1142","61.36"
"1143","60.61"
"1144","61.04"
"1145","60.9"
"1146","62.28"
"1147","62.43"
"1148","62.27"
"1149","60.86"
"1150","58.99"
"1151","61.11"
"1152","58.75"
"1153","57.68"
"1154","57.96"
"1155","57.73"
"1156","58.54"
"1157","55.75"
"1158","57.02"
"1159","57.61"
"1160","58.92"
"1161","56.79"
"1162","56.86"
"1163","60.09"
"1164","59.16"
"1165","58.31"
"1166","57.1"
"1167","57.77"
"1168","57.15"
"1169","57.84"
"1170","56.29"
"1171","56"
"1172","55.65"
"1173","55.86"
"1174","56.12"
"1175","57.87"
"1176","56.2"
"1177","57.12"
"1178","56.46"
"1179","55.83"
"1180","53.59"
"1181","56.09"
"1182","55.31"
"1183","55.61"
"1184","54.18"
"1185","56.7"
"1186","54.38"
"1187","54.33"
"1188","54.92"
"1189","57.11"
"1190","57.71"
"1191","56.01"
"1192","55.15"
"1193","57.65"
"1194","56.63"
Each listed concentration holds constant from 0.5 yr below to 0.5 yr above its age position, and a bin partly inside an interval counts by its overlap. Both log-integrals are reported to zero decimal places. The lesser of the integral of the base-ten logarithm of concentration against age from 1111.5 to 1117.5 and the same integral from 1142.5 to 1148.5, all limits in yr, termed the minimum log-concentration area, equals 11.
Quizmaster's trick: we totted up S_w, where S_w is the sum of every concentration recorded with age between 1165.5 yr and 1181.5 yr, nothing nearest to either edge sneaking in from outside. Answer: 903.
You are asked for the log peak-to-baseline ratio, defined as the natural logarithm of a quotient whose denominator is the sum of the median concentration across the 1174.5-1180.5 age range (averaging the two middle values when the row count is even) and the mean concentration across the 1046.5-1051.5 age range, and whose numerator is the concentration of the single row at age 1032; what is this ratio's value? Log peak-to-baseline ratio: -0.572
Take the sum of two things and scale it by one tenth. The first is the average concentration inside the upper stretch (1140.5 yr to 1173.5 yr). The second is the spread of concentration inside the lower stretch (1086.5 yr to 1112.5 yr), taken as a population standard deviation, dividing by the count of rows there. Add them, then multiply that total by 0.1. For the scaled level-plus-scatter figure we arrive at 6.10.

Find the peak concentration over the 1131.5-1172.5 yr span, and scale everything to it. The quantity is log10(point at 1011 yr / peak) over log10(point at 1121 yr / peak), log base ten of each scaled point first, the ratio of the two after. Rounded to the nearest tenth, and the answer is 2.5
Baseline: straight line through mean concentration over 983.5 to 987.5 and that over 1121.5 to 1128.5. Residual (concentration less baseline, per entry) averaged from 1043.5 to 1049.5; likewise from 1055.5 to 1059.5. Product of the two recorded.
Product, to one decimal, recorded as 6.1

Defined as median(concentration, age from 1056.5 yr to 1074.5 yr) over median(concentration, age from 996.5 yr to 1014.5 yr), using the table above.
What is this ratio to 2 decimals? 0.99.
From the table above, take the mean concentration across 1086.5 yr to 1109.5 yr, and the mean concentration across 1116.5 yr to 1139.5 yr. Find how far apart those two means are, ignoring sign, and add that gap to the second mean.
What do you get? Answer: 72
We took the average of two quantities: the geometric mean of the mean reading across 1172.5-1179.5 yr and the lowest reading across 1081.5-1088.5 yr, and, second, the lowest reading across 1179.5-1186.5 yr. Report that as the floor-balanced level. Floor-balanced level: 56.8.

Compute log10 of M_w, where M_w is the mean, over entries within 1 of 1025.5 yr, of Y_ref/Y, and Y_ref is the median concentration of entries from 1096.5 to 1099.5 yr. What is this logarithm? 0.033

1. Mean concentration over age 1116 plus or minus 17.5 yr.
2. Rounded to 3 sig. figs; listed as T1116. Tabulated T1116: 68.9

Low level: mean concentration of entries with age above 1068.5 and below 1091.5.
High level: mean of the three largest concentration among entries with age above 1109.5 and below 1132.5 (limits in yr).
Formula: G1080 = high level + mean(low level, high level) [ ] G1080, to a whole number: 144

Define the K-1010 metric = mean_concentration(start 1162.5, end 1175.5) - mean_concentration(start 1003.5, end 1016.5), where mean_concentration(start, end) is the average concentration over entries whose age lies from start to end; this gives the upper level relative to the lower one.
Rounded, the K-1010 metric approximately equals -11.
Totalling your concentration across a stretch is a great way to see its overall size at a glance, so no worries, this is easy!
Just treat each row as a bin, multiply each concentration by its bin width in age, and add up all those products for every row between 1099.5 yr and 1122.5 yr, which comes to 1647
